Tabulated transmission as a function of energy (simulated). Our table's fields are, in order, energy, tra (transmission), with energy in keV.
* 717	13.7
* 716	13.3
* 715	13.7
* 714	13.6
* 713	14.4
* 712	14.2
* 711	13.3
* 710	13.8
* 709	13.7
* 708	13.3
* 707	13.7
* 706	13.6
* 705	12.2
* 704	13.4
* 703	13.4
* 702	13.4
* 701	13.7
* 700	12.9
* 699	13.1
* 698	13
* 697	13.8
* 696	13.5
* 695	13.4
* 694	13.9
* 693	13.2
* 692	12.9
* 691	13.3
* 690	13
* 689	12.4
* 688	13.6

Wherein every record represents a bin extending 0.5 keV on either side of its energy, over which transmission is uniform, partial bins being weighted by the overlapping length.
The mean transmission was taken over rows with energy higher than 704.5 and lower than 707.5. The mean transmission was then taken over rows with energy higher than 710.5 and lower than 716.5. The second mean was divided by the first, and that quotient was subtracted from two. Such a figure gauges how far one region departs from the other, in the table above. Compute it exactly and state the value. 0.96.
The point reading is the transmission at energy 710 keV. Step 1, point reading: 13.8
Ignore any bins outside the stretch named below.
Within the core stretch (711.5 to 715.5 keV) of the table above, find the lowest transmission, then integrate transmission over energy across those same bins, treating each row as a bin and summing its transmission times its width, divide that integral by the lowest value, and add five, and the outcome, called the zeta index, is 9.11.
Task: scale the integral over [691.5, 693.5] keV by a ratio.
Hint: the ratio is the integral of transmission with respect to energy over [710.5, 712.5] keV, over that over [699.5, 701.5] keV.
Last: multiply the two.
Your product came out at 27.0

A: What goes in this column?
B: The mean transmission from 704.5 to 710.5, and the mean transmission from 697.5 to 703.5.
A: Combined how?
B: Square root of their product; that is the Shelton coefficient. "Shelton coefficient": 13.3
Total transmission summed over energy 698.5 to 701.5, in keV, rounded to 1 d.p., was 39.7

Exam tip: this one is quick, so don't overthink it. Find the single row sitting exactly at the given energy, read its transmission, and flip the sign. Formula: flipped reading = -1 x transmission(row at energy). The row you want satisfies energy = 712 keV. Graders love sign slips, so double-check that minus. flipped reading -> -14.2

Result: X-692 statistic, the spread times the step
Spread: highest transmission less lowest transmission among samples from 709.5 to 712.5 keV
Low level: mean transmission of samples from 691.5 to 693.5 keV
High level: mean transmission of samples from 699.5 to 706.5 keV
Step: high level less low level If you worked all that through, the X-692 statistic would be 0.16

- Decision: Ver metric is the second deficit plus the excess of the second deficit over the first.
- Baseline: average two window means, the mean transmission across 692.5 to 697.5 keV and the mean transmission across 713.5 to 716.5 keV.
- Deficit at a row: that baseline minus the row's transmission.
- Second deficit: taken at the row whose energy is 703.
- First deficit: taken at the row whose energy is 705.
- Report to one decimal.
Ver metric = -1.1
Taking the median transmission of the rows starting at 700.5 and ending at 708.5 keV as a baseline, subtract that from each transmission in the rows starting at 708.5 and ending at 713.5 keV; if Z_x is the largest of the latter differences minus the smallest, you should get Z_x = 1.1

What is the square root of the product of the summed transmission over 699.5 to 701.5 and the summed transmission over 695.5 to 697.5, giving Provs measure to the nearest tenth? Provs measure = 26.9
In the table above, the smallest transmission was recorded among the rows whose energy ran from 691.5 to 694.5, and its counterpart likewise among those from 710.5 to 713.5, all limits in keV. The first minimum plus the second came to 26.20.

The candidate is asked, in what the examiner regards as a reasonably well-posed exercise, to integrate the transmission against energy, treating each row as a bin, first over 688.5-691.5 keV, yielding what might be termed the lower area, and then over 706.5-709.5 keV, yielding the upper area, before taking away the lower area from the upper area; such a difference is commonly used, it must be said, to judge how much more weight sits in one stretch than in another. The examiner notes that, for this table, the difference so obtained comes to 2.0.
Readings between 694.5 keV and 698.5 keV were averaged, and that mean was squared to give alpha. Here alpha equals 180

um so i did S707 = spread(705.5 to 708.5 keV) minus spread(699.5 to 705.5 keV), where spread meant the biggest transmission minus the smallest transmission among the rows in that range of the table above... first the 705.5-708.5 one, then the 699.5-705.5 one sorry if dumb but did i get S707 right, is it -1.1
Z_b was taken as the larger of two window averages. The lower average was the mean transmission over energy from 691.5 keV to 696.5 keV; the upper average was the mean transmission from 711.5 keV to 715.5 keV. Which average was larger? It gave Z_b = 14.0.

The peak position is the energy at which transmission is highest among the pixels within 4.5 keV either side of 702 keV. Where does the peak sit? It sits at 701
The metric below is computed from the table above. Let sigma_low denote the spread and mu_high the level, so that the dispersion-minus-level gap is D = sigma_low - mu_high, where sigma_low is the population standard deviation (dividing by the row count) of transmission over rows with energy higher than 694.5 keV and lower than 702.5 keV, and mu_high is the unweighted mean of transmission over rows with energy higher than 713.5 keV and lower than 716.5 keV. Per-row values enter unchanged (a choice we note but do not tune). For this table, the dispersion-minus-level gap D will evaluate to -13.2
